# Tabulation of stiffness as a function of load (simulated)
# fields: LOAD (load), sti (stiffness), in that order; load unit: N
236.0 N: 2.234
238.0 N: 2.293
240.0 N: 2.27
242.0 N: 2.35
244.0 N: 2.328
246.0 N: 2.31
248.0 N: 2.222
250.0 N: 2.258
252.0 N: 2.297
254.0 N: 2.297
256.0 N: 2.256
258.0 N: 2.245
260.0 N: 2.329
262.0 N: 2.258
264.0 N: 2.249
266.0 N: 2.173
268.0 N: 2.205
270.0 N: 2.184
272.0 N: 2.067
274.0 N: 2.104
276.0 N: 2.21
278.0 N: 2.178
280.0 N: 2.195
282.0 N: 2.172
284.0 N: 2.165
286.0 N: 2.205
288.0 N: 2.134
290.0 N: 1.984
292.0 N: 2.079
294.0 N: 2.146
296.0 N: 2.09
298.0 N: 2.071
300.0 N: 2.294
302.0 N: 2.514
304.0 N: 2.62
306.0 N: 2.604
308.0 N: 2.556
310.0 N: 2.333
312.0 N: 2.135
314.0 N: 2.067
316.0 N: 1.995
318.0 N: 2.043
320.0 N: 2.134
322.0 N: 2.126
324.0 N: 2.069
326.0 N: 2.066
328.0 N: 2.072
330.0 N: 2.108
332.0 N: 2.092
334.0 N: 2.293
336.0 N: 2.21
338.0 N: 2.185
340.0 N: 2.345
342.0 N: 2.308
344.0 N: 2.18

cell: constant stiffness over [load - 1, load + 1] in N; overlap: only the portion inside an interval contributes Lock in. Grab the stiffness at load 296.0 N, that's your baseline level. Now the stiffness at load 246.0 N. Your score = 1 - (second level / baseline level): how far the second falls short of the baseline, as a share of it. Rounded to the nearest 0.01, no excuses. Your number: -0.11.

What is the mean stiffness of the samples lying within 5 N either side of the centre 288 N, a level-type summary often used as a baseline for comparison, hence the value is 2.11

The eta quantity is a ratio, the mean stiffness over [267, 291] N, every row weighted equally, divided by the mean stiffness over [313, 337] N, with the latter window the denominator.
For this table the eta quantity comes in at 1.02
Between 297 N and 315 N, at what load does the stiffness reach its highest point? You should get 304.0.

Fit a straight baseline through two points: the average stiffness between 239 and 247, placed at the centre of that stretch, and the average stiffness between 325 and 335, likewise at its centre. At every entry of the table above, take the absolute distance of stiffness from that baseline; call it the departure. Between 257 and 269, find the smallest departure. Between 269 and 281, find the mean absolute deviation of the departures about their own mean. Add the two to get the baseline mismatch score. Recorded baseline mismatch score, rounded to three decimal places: 0.065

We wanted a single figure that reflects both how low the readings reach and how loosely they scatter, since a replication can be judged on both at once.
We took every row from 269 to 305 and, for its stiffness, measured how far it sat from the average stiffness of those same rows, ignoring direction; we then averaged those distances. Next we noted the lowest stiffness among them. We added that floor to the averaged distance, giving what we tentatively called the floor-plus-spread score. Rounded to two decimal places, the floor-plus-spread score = 2.08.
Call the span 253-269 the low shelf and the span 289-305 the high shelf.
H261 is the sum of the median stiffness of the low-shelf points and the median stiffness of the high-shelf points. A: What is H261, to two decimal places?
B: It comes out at 4.37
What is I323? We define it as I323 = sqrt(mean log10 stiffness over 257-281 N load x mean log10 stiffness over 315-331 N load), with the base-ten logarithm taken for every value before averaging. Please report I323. 0.3295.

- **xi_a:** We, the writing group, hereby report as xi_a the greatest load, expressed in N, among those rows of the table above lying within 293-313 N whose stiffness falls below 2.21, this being 312.0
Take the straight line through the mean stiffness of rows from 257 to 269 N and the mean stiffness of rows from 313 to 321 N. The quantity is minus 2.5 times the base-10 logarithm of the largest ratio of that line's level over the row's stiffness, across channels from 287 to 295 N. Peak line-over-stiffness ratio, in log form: -0.09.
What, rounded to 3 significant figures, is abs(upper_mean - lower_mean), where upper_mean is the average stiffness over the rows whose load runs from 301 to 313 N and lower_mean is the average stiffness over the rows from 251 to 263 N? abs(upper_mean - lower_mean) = 0.180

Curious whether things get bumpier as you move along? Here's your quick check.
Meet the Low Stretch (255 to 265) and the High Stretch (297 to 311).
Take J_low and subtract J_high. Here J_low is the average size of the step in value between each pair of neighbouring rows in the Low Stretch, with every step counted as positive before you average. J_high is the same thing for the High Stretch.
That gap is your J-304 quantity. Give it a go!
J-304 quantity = -0.10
